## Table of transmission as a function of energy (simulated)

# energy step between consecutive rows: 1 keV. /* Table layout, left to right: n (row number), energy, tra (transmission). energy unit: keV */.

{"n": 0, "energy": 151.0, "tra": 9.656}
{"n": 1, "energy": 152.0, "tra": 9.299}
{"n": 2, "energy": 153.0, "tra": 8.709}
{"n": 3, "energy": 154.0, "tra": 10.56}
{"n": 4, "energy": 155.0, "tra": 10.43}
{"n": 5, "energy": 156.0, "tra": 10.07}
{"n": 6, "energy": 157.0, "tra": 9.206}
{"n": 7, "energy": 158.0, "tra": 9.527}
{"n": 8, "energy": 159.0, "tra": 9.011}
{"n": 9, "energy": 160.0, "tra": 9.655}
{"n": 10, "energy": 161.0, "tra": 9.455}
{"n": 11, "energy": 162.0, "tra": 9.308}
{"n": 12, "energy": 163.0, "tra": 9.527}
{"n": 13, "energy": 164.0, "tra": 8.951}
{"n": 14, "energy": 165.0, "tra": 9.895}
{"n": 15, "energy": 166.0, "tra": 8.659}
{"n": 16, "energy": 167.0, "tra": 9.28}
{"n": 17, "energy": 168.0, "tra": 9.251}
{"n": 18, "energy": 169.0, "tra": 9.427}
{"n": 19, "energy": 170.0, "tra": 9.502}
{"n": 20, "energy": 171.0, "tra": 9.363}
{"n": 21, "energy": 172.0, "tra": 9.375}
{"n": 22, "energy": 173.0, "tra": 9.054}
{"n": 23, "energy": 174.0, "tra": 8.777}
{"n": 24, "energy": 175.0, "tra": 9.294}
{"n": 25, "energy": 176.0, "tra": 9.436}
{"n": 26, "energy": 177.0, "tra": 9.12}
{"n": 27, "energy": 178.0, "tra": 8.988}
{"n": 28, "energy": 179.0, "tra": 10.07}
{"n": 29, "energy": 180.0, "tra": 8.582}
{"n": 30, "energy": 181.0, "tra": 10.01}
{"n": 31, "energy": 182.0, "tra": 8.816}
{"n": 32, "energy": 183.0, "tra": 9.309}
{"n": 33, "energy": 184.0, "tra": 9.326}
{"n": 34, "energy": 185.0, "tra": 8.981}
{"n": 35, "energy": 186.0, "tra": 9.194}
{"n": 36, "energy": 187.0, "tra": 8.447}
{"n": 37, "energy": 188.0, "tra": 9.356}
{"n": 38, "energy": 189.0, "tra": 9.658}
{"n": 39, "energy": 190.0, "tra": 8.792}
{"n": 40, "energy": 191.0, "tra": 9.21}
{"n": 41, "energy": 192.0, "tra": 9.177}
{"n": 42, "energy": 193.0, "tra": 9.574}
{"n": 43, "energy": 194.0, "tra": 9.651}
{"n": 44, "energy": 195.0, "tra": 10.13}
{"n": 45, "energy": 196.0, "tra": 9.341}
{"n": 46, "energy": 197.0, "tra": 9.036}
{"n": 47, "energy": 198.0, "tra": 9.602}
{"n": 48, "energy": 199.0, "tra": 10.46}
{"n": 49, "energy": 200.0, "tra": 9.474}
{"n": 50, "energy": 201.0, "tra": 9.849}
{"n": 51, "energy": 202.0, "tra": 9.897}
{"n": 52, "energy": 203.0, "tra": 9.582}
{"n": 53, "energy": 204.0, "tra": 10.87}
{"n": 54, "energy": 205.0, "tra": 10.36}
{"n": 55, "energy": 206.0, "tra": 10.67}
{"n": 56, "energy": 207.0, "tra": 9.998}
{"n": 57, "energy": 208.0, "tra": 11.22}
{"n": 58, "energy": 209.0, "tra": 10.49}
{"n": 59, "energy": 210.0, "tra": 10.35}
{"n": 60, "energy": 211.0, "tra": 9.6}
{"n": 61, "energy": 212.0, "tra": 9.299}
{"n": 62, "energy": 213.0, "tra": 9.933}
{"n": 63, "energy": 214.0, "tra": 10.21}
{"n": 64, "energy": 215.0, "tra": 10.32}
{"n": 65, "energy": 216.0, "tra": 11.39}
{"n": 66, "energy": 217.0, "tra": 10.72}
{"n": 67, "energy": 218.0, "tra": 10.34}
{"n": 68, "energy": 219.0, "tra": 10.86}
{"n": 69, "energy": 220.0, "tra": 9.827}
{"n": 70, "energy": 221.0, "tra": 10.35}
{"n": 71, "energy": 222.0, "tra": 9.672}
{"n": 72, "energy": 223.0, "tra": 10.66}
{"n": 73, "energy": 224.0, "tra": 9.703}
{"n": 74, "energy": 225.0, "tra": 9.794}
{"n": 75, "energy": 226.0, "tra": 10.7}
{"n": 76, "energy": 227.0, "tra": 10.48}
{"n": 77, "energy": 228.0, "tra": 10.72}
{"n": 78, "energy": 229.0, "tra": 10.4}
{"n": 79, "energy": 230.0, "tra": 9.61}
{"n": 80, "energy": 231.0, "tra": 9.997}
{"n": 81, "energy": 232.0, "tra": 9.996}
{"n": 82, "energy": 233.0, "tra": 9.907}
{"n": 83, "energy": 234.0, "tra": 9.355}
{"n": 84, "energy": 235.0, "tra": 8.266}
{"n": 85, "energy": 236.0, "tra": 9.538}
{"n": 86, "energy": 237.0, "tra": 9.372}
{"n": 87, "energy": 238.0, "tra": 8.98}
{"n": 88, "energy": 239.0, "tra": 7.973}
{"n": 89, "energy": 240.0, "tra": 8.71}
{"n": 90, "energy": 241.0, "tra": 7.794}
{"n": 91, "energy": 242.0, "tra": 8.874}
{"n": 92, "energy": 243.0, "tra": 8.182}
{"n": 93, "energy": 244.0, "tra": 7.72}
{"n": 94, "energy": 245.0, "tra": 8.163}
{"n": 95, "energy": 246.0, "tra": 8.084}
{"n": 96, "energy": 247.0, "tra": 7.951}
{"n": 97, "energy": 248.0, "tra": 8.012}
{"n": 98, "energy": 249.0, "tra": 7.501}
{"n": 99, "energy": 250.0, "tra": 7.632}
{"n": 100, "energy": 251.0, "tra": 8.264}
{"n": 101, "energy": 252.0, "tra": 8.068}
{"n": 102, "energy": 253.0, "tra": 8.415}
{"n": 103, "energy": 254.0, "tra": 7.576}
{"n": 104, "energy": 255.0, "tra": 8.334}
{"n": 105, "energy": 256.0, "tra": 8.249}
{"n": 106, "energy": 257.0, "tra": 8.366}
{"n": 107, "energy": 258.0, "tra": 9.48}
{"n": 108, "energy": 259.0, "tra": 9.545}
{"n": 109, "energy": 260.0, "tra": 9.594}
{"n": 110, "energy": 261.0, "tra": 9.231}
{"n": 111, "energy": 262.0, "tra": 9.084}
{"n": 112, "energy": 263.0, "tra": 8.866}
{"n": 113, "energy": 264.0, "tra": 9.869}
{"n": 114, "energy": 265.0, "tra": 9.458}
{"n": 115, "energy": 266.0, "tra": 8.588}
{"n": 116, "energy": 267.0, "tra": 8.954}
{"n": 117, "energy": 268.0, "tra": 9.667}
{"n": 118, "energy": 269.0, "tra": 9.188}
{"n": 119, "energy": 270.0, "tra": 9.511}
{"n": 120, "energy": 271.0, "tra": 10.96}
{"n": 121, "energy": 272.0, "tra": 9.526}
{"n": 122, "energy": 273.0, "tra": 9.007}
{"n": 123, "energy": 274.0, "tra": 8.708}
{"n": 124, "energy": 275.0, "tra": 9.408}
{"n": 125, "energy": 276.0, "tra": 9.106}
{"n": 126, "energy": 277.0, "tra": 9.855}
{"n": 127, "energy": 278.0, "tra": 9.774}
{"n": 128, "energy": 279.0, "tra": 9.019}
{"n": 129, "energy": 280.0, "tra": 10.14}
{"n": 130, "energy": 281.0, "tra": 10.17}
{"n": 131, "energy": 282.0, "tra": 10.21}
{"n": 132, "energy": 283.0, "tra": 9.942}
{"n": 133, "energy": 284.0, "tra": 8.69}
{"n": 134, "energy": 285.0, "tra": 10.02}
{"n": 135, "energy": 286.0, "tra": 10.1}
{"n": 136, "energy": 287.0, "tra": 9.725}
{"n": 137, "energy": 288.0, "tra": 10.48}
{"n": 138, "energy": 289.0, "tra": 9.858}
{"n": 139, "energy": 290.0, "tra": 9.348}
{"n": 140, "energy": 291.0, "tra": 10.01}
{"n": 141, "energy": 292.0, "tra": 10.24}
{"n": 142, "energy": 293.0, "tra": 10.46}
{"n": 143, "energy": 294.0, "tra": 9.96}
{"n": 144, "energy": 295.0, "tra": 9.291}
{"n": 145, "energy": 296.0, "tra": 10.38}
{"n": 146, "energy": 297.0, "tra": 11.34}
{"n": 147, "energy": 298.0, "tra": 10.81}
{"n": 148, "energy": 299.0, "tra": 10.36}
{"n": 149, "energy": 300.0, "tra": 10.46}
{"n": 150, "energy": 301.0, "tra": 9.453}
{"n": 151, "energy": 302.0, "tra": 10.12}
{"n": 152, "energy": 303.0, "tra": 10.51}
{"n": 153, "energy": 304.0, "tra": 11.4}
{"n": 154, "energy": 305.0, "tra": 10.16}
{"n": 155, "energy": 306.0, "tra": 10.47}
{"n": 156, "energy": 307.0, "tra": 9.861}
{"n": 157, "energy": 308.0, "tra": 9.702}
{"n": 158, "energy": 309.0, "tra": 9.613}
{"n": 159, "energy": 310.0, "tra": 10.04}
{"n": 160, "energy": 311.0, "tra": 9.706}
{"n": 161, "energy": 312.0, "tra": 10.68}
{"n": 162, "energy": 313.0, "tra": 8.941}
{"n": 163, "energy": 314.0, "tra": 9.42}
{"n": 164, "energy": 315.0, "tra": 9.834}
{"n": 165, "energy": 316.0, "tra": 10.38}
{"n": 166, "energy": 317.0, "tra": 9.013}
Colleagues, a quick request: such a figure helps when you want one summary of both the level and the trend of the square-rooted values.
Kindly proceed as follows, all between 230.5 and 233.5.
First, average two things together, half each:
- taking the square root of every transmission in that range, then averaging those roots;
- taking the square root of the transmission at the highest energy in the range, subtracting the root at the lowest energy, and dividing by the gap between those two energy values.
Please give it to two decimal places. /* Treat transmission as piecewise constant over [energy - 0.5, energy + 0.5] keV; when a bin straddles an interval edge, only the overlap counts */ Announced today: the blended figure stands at 1.57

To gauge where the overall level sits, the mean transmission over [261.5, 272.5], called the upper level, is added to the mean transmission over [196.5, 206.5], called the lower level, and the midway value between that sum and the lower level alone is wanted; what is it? 14.7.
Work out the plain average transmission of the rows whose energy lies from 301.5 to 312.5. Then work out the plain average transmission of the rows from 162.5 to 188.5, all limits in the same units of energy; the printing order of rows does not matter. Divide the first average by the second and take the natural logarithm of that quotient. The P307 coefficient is 0.10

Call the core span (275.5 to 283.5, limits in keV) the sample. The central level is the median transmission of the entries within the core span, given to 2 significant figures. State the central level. 9.9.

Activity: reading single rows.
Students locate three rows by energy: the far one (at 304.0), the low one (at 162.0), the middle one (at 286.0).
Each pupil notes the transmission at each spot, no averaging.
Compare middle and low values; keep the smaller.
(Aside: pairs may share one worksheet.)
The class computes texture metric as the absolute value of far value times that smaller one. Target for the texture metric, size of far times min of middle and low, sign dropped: 106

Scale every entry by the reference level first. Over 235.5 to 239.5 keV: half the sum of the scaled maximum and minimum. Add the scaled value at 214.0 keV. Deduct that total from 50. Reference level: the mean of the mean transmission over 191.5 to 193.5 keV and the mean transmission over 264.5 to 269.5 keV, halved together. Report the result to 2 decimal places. 47.95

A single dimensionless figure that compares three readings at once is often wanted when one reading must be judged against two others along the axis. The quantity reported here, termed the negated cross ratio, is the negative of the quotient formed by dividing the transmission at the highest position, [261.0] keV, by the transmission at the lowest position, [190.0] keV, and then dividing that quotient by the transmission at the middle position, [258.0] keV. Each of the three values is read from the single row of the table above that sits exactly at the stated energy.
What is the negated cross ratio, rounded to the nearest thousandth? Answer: -0.111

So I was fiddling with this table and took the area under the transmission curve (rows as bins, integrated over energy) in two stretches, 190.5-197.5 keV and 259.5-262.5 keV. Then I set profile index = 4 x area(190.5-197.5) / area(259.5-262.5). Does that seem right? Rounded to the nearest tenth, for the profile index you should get 9.5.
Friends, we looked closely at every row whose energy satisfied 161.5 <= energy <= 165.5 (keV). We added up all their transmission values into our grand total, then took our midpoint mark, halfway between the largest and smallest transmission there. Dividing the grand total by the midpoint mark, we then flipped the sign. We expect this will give -4.00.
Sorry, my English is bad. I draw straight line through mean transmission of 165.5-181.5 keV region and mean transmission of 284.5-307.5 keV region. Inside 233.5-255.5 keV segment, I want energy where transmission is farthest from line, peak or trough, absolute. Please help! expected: 249.0 keV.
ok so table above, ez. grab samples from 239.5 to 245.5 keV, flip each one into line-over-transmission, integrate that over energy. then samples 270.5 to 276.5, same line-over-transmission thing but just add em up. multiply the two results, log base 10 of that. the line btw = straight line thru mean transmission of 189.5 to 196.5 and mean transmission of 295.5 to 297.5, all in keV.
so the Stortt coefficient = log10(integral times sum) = 1.70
